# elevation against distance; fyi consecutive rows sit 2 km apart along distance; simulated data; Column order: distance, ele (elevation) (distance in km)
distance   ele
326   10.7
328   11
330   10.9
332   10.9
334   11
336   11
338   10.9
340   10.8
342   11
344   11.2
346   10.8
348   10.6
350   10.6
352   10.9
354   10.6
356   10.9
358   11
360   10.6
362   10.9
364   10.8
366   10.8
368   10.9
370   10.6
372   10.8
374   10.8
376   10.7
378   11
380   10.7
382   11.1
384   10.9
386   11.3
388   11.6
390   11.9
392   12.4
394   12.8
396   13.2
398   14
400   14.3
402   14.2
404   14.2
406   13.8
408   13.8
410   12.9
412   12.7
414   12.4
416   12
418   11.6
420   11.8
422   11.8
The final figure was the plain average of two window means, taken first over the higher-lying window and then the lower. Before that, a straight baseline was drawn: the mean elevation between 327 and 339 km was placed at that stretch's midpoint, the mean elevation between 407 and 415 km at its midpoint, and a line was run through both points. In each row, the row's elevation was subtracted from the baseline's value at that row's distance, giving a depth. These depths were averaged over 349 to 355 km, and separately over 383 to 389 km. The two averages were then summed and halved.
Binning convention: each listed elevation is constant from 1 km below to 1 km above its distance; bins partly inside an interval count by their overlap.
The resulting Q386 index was 0.9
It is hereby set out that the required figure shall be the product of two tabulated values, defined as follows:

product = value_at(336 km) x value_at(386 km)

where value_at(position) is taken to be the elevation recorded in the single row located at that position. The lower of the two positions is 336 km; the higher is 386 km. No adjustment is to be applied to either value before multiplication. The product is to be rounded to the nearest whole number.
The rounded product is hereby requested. 124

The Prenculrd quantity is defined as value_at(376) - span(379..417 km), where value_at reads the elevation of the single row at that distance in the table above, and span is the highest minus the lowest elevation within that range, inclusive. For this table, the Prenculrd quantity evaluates 7.1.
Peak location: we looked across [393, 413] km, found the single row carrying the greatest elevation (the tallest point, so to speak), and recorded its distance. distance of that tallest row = 400 km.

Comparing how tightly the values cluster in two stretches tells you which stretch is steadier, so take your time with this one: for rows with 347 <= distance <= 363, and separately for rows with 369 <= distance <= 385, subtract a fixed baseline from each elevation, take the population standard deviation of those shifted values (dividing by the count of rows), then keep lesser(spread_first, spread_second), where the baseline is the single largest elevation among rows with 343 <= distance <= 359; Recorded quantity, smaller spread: 0.16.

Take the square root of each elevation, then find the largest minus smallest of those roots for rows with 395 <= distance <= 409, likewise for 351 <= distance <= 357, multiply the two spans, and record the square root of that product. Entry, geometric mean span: 0.082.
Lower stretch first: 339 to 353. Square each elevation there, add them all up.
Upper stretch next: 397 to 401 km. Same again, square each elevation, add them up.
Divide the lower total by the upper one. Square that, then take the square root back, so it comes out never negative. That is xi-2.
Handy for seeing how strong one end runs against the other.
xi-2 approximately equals 2.1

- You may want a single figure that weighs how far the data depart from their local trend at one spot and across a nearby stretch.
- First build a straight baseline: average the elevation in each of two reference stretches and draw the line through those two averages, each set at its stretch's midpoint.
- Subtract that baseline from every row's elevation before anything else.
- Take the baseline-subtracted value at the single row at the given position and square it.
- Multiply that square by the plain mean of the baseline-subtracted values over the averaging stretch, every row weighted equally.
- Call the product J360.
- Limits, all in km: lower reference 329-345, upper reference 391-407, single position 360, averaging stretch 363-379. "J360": -2.9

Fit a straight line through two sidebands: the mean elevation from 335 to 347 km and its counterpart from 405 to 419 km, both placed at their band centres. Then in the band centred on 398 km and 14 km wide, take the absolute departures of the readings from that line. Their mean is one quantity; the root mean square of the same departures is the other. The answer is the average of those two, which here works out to 1.27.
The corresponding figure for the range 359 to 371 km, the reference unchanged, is 0.80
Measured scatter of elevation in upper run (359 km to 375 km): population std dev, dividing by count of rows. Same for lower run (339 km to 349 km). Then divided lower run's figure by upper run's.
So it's 1.9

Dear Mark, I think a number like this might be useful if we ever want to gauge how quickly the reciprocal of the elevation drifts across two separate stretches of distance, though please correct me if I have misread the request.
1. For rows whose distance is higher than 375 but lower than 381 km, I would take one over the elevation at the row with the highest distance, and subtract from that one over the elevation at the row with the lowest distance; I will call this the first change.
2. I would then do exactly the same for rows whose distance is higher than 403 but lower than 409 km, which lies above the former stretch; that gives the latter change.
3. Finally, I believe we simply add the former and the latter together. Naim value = 0.0020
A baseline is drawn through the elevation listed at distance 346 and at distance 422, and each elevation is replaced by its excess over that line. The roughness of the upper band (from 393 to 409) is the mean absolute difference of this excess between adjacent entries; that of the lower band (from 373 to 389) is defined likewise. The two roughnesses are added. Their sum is 0.57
